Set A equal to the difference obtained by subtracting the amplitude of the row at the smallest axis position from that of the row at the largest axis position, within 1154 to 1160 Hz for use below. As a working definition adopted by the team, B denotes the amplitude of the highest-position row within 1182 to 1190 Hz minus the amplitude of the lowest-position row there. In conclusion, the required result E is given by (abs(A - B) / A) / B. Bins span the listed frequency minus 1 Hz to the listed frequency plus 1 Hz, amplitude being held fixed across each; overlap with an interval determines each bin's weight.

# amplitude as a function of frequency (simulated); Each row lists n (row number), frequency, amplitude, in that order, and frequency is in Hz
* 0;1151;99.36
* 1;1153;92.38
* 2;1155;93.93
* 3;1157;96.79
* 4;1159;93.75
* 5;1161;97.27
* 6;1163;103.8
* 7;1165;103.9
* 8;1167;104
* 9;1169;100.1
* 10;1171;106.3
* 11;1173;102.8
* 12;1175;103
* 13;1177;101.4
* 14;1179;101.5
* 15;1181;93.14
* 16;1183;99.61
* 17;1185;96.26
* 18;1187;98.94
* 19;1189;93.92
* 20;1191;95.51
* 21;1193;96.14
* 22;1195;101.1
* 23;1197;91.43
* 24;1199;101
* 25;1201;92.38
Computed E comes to 5.38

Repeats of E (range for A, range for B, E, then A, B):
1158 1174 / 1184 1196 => 0.10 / 9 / 5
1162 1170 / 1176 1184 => 0.29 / -4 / -2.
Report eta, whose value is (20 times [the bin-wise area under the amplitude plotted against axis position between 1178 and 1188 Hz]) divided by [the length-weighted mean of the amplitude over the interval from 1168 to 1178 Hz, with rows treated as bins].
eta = 191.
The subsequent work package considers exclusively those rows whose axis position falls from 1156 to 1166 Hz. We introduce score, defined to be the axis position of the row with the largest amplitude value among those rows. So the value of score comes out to 1165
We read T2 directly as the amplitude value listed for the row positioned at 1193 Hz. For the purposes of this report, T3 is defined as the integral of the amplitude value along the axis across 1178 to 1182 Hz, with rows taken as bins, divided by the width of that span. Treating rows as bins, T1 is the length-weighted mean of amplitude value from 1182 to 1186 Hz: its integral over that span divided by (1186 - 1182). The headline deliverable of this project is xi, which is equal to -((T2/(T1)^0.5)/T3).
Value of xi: -0.100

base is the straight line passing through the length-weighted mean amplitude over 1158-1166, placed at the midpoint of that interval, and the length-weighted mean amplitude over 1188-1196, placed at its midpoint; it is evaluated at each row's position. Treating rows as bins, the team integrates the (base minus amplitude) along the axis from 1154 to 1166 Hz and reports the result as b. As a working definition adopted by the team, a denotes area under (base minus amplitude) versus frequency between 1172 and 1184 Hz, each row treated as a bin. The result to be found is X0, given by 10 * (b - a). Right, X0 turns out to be 457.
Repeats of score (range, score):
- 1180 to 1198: 1195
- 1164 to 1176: 1171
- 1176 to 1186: 1179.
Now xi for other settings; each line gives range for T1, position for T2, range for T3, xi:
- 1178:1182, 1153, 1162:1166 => -0.090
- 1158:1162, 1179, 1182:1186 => -0.106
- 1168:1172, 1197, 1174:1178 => -0.088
